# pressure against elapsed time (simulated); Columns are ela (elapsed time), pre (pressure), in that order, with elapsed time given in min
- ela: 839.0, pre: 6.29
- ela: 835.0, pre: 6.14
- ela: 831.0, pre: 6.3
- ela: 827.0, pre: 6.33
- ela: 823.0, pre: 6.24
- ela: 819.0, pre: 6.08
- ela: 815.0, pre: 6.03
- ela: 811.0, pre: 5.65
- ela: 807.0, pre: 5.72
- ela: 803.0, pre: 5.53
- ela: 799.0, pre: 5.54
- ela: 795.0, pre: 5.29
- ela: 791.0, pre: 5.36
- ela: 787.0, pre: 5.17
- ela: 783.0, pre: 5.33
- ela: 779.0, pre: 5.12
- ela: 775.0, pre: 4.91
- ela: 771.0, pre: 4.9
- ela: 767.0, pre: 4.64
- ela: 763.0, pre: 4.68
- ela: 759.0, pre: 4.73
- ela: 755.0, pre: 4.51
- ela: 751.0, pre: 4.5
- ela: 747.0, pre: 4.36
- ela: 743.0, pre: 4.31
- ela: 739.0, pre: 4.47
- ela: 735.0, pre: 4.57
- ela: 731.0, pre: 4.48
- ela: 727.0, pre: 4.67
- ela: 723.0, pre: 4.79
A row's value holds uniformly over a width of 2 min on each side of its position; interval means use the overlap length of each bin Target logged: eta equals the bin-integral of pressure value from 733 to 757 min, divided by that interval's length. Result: 4.5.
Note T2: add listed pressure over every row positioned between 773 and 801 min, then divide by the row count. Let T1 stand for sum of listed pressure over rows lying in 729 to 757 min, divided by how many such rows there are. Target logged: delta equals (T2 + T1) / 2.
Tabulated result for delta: 4.9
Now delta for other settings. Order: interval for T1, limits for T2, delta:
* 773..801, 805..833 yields 5.6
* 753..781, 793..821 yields 5.2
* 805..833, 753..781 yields 5.4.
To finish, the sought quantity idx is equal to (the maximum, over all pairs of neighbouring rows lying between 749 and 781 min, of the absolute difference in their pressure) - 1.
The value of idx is -0.740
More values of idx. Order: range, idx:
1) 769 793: -0.790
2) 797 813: -0.810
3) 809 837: -0.620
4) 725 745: -0.810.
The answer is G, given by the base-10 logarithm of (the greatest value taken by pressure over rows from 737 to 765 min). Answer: 0.675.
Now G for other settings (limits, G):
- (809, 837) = 0.801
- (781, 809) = 0.757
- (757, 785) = 0.727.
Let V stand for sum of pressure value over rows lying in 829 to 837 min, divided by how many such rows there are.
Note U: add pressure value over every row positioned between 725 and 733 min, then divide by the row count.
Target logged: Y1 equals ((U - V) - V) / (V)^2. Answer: -0.203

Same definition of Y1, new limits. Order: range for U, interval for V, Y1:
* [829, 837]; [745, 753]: -0.135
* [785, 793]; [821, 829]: -0.185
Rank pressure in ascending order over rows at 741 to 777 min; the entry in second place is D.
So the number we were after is 4.36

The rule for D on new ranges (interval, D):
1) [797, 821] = 5.54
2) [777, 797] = 5.17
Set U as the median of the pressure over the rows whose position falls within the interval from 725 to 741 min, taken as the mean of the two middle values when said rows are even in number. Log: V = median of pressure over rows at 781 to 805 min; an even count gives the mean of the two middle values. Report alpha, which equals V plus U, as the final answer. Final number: 9.9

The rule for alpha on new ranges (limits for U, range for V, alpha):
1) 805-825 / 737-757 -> 10.5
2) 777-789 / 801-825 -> 11.0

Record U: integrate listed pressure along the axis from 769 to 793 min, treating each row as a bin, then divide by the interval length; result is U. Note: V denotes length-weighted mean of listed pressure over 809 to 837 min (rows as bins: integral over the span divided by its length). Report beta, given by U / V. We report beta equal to 0.84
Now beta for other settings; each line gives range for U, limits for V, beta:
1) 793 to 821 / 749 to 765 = 1.24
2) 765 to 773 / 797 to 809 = 0.85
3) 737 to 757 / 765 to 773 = 0.93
